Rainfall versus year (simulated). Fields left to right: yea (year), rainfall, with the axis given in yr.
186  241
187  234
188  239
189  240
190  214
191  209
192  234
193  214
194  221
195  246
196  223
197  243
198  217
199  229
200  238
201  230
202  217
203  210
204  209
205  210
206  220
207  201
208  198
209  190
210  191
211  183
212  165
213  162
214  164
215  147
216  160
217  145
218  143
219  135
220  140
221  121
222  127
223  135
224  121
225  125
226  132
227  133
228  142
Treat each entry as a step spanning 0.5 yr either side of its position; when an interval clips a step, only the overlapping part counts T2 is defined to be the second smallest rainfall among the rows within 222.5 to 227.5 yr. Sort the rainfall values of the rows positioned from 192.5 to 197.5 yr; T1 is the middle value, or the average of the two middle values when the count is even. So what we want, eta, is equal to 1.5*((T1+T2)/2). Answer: 261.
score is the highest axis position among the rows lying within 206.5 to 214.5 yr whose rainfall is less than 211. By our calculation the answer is 214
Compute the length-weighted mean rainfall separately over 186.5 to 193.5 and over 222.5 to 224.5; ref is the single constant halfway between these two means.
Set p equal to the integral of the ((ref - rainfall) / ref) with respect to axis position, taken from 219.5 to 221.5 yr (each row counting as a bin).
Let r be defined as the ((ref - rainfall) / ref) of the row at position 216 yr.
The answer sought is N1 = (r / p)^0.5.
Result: 0.43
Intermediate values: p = 0.5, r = 0.10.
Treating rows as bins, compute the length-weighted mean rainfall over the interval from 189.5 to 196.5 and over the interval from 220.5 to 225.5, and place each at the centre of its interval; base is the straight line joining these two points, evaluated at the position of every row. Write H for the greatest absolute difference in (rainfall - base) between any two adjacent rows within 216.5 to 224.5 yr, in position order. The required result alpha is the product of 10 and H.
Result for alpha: 158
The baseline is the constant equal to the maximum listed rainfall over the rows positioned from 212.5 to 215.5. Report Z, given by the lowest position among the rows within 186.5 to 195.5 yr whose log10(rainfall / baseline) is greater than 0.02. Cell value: 187 yr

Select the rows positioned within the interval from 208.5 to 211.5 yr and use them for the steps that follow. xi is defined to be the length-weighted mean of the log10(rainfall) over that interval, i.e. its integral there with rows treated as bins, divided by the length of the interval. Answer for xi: 2.27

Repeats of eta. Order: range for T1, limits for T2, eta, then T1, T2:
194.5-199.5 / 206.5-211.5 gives 314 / 229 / 190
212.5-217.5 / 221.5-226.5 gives 214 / 160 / 125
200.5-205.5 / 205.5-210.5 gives 301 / 210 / 191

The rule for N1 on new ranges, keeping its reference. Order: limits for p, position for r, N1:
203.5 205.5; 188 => 0.98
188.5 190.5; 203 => 0.57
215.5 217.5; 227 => 0.95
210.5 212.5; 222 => 2.82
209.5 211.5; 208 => 1.03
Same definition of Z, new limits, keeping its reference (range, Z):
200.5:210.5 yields 201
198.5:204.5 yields 199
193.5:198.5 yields 194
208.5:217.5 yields 209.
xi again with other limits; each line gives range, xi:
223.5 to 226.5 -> 2.10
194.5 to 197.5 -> 2.37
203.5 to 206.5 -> 2.33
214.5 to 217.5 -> 2.18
